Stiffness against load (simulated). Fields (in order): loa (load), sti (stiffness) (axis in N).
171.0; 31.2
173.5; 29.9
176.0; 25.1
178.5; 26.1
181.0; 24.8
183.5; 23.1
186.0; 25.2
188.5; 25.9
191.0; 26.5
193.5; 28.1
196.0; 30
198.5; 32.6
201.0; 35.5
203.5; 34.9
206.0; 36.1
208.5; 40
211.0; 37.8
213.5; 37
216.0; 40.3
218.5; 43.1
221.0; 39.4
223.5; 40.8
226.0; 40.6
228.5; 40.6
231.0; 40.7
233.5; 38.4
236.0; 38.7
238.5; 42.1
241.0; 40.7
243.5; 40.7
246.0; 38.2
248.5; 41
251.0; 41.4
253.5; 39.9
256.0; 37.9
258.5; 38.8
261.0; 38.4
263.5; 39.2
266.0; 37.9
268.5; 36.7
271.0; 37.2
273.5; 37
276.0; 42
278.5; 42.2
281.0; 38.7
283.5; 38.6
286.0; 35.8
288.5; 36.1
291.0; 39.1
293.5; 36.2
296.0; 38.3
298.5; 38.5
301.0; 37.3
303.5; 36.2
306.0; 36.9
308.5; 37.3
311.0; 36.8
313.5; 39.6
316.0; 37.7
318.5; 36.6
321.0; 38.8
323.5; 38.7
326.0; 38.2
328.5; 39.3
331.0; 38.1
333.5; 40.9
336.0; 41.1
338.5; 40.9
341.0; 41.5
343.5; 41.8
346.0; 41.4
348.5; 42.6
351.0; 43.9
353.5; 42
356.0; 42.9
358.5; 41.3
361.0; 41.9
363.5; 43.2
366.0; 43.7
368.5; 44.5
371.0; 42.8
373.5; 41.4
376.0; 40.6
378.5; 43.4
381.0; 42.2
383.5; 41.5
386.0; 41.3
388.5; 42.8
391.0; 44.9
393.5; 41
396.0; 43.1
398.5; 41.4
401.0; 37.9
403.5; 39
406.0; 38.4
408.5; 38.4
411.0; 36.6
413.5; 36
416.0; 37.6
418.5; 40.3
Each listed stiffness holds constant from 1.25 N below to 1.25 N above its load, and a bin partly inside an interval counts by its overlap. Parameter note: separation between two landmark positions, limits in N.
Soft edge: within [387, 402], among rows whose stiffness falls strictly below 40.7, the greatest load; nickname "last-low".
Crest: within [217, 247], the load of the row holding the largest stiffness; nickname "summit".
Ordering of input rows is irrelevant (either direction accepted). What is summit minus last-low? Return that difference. -182.5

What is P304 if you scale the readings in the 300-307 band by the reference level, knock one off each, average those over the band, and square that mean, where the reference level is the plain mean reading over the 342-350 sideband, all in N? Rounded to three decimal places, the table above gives 0.015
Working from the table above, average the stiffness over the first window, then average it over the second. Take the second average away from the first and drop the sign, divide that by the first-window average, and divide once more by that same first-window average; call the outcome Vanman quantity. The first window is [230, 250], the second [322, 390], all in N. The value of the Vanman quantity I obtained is 0.0010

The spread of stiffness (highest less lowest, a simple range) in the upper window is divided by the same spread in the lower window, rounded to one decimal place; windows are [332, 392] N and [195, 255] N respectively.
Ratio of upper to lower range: 0.3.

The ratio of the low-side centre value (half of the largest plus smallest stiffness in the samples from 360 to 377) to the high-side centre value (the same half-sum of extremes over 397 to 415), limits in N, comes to 1.10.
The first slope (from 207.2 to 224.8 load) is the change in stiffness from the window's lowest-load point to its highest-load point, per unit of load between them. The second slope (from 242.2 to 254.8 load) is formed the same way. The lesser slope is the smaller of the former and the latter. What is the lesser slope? -0.08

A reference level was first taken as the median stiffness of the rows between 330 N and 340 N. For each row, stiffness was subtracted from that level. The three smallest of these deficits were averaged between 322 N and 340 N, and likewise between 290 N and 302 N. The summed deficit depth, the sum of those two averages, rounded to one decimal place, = 2.2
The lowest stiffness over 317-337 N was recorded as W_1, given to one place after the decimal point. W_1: 36.6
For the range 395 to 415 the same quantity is 36.0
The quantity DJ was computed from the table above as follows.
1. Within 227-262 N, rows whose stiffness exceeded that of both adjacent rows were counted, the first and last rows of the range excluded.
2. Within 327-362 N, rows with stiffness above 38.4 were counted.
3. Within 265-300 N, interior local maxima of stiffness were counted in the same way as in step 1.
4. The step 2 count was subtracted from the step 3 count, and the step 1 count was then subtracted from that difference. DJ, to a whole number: -14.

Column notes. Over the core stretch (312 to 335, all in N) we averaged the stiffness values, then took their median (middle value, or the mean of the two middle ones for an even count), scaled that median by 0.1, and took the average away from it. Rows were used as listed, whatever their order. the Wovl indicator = -34.8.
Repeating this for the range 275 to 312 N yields -34.3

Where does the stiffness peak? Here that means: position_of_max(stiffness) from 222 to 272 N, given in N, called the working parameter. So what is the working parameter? 238.5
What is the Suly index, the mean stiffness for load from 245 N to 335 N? 38.4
